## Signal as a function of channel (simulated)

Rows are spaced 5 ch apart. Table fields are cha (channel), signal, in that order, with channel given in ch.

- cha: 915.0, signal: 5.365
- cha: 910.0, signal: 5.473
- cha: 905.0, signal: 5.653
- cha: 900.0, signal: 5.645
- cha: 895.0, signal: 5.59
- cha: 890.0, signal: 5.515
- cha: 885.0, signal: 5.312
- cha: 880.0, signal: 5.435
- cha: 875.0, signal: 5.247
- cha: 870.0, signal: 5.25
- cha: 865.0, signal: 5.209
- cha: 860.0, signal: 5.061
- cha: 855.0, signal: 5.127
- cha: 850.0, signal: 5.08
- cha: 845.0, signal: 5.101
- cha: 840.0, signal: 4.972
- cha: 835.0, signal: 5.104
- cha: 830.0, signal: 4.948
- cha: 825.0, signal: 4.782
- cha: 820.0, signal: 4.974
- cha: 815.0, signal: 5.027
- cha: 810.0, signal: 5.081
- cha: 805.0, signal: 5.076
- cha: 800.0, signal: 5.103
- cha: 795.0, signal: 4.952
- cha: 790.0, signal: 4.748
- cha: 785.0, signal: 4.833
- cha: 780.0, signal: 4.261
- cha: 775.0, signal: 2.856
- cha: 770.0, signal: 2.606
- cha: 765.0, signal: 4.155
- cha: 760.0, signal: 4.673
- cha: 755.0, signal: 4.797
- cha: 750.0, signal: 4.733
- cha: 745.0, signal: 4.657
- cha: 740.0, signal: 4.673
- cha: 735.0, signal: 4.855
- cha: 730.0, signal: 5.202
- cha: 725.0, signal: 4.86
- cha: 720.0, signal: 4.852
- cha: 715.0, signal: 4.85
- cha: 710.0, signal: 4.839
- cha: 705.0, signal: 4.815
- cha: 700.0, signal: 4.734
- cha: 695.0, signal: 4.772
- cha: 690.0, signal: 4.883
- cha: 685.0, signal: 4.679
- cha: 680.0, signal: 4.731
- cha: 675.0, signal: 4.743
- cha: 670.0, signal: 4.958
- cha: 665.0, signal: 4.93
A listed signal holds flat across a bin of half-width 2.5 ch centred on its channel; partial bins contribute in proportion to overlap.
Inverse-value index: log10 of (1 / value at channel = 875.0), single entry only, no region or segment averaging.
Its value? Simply -0.720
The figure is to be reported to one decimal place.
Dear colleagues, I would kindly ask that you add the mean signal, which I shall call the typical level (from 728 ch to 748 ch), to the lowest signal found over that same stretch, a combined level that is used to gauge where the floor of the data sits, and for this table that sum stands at 9.5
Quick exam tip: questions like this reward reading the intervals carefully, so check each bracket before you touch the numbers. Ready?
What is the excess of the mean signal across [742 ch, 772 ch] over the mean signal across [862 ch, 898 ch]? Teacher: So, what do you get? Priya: -1.1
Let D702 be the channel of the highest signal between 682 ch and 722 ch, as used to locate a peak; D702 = 690.0 ch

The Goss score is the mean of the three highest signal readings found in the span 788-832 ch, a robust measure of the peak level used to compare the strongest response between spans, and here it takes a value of 5.09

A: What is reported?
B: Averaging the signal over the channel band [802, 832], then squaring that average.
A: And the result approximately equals 24.8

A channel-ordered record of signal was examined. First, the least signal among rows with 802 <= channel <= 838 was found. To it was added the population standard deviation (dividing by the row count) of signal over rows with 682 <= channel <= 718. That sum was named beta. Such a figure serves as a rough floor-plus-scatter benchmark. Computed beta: 4.8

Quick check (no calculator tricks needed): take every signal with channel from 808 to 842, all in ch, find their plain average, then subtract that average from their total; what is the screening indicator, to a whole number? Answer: 30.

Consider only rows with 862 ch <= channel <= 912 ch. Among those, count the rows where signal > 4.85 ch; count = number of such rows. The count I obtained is 10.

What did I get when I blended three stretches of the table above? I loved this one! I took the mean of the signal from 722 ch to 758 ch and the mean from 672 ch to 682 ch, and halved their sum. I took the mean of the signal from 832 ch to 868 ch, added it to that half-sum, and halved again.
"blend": 4.94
